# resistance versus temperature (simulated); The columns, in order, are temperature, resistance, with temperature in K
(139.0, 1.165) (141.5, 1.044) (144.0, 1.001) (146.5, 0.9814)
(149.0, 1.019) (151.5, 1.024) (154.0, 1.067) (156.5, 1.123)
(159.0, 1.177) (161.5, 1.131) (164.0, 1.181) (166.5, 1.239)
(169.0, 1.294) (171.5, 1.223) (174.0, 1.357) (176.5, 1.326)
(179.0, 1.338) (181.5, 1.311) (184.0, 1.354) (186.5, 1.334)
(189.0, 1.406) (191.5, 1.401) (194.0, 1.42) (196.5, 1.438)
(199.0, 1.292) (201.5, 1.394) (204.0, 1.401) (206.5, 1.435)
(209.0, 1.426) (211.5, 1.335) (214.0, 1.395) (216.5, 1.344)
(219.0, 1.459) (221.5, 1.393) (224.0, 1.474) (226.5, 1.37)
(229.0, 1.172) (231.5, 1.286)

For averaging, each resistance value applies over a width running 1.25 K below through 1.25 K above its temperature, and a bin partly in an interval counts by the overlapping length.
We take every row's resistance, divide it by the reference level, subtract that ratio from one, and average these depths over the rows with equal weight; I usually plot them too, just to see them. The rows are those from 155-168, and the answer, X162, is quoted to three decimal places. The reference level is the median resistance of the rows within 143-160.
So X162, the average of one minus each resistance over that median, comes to -0.143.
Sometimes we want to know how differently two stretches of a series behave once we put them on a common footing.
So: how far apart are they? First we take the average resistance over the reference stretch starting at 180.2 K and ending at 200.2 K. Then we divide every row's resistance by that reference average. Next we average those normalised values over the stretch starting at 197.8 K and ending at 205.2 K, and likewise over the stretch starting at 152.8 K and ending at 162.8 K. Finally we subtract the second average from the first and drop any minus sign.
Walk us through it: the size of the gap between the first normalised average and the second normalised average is 0.17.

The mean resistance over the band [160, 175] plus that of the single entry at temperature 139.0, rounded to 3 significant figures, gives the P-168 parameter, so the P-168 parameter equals 2.40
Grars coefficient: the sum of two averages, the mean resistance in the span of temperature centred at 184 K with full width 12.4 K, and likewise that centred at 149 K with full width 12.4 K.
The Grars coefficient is 2.4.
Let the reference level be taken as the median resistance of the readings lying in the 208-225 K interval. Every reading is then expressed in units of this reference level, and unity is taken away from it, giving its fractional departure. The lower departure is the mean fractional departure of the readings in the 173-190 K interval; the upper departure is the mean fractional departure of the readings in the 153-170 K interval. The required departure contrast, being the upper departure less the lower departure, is -0.12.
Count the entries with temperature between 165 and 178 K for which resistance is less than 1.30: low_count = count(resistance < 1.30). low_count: 3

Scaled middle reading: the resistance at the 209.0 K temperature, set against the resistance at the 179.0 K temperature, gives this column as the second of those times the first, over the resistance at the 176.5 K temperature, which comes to 1.44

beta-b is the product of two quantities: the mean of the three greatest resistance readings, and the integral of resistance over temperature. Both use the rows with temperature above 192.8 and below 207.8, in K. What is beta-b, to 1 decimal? 30.0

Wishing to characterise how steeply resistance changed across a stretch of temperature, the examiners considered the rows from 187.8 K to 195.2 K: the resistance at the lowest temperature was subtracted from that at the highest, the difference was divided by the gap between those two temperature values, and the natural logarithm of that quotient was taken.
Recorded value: -5.9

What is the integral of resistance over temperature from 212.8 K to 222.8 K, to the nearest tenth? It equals 14.0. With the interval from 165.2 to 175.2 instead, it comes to 12.8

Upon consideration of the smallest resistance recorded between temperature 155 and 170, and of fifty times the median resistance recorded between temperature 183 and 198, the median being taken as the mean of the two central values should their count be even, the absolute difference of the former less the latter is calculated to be 69.1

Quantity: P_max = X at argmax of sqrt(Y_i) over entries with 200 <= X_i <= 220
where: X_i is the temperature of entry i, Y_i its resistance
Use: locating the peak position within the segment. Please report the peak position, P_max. 219.0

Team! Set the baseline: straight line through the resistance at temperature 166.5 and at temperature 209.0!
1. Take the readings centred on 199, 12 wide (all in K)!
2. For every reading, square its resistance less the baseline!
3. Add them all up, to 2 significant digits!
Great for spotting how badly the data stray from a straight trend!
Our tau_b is 0.016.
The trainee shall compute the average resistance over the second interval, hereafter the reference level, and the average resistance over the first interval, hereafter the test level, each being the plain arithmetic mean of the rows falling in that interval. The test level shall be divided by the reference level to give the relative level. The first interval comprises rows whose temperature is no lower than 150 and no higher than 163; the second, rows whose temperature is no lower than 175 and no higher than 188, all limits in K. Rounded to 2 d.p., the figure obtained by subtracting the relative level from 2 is 1.17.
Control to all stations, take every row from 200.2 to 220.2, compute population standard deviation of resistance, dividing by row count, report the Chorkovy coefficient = 0.040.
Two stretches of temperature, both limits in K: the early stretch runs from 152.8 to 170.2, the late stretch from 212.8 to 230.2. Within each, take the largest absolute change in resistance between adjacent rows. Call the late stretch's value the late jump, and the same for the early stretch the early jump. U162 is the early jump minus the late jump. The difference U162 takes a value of -0.14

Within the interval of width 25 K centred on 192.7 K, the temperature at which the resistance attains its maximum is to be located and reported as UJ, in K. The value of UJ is 196.5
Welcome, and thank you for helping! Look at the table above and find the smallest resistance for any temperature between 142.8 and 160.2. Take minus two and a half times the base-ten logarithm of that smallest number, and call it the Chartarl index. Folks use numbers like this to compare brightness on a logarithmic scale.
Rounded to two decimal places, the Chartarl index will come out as 0.02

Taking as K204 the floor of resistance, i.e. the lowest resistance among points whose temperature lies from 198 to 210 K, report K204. 1.292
